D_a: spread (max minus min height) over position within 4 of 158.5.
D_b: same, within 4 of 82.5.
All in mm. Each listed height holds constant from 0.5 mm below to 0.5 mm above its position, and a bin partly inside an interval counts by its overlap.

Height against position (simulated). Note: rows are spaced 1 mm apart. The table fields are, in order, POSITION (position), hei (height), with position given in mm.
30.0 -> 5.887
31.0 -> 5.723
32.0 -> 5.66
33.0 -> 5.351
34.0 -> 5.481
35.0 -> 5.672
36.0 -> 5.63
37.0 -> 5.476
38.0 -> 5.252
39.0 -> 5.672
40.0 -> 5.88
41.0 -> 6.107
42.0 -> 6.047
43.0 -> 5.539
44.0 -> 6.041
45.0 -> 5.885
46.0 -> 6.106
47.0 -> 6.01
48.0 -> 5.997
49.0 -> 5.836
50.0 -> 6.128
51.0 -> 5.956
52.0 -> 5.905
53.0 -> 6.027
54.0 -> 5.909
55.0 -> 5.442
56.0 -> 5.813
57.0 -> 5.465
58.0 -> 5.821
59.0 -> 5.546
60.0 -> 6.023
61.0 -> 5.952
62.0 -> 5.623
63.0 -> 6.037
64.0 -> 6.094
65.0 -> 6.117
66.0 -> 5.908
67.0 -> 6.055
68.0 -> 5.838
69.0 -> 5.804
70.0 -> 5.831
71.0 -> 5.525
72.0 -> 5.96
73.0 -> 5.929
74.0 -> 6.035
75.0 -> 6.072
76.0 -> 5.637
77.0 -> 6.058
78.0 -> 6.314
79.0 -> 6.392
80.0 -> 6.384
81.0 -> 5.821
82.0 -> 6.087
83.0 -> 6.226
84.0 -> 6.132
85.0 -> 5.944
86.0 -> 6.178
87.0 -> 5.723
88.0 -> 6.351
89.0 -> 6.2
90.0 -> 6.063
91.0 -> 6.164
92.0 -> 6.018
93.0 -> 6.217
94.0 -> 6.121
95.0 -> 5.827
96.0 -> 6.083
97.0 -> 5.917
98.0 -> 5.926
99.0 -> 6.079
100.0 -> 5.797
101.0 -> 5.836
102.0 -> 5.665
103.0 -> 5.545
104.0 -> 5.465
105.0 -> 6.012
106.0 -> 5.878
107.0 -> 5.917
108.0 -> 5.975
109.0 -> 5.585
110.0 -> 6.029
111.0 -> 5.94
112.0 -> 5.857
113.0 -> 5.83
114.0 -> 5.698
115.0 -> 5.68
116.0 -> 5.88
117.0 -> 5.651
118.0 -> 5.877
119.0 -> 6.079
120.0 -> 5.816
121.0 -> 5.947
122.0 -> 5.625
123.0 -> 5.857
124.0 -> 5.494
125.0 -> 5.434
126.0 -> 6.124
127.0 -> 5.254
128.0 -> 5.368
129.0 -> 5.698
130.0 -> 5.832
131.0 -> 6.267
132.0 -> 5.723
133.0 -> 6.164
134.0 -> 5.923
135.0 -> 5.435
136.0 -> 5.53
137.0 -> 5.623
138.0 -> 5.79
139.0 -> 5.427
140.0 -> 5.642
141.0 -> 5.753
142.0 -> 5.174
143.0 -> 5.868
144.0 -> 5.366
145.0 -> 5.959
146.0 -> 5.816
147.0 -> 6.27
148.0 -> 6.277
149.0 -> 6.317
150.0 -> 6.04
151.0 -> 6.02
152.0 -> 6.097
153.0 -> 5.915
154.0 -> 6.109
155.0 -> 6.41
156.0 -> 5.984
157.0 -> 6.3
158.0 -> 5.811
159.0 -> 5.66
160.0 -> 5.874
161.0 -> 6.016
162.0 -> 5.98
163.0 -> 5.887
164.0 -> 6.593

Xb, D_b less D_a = -0.18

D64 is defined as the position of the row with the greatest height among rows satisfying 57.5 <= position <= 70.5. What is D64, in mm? 65.0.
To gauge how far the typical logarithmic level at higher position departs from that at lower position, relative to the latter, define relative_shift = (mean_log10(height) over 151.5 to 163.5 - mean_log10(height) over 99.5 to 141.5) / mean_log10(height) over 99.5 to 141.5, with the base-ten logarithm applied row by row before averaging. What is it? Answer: 0.024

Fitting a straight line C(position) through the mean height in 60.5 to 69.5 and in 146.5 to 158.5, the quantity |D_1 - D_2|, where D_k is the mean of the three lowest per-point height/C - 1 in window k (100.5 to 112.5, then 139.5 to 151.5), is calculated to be 0.035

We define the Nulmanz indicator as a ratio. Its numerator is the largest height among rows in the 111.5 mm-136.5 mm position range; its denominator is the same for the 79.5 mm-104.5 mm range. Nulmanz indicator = 0.98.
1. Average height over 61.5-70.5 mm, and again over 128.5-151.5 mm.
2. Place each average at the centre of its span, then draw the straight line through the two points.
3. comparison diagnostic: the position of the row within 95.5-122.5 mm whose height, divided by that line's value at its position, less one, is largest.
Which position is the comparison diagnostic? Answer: 119.0 mm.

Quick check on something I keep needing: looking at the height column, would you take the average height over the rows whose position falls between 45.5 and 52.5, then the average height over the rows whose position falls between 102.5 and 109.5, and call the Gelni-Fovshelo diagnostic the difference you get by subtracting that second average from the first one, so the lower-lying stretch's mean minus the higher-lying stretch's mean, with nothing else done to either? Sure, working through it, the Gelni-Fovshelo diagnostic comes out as 0.2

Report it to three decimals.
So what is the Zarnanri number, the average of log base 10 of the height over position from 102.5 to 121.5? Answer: 0.765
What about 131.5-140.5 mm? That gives 0.755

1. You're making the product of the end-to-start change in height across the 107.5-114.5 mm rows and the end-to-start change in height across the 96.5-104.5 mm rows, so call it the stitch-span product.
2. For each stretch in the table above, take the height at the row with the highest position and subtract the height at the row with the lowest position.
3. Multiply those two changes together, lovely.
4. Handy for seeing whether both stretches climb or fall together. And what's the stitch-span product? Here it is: 0.13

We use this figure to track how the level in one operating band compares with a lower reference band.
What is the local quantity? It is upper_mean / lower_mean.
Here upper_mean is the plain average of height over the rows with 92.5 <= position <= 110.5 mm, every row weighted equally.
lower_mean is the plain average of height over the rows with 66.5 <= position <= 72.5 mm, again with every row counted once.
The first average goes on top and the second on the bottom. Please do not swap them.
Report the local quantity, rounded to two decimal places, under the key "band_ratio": 1.01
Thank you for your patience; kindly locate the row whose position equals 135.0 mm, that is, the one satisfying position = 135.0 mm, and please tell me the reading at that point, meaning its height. 5.435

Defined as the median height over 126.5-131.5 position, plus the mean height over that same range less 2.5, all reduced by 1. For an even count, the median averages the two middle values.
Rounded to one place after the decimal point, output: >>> 7.9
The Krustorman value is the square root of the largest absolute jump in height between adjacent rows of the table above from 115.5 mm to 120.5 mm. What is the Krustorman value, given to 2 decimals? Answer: 0.51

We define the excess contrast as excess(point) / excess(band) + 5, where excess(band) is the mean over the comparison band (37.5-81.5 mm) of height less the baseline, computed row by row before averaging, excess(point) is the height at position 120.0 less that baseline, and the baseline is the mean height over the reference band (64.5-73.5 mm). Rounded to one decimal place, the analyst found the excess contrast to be 1.4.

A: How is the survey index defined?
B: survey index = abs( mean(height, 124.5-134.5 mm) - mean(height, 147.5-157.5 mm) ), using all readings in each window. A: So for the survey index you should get 0.37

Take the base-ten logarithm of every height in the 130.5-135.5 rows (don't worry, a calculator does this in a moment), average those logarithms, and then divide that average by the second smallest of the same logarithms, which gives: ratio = 1.02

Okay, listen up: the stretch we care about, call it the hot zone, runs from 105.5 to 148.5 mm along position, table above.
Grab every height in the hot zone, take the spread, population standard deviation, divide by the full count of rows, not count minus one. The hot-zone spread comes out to 0.26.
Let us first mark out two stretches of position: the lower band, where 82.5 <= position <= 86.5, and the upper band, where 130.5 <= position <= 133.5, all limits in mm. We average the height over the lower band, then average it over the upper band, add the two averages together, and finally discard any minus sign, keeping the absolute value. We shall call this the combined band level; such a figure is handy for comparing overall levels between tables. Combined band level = 12.2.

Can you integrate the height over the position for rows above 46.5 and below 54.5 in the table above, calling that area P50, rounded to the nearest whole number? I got 48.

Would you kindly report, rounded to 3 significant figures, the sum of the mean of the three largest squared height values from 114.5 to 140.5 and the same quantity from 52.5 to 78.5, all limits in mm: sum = 76.4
